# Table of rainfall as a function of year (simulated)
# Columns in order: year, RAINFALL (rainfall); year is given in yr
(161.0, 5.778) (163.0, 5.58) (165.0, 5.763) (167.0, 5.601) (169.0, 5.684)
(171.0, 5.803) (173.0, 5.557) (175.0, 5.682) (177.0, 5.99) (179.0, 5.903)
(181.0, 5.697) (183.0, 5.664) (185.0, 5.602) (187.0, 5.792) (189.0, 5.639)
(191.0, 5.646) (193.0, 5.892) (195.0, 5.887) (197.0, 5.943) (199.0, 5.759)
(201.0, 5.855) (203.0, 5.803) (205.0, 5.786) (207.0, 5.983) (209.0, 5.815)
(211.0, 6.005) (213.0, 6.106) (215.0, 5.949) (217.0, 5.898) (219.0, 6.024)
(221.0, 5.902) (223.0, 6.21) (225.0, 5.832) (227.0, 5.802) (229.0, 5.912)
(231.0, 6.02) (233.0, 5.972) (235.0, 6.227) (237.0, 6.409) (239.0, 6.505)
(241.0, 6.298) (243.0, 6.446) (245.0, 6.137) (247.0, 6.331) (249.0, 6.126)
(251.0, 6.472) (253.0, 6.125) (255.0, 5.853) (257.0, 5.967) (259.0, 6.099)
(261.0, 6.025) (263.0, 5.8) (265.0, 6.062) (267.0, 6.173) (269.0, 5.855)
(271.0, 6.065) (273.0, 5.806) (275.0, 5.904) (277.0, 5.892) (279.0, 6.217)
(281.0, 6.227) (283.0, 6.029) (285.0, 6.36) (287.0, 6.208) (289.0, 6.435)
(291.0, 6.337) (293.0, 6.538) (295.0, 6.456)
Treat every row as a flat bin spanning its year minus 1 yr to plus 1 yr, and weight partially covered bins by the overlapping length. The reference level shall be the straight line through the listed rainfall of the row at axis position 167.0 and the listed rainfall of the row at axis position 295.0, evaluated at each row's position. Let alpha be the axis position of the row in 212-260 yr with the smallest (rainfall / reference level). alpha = 255.0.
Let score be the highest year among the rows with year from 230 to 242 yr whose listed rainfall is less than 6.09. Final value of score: 233.0 yr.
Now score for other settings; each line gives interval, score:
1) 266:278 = 277.0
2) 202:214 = 211.0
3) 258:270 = 269.0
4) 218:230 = 229.0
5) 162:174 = 173.0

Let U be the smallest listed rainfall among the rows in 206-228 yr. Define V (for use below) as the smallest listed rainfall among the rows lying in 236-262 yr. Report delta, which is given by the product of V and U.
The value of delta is 34.0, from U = 5.802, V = 5.853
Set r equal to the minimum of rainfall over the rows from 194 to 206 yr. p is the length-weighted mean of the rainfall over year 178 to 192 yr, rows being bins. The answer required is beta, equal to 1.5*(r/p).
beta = 1.514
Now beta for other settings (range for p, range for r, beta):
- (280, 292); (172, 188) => 1.330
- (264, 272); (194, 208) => 1.431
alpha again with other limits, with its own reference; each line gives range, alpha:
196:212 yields 205.0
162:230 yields 227.0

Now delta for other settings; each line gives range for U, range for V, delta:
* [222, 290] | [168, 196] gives 32.2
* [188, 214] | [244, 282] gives 32.7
